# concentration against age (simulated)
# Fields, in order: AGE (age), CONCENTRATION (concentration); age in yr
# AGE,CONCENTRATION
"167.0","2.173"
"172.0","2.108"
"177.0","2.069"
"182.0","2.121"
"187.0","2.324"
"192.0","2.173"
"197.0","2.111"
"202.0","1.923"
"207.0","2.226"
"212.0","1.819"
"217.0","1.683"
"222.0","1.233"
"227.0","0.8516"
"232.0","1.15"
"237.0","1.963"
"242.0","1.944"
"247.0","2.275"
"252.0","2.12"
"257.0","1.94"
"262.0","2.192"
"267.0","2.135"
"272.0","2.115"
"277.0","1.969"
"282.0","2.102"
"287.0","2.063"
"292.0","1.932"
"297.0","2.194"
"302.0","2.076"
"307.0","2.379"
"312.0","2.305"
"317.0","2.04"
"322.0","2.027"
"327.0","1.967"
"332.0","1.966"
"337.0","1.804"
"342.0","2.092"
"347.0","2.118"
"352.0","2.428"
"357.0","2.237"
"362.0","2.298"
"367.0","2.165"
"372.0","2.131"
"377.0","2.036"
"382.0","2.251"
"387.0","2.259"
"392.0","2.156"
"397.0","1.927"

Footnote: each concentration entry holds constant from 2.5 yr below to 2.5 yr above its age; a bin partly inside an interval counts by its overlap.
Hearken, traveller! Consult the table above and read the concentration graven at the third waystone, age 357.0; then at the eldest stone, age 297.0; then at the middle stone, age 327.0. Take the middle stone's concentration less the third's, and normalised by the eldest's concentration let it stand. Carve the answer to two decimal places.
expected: -0.12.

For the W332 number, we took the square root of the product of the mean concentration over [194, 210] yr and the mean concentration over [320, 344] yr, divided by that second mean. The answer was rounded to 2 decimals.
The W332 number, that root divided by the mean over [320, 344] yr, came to 1.03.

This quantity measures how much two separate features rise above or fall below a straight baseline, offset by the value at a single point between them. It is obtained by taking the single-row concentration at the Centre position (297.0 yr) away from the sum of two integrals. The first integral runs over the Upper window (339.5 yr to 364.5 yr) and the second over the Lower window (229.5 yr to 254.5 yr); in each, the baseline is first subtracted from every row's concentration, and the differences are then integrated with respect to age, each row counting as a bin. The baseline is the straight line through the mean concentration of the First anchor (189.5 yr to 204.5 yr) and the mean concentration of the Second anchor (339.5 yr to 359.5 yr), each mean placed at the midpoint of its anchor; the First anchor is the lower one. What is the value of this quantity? -7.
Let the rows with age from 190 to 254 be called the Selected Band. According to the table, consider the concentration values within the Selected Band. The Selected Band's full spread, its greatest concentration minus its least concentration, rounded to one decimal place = 1.4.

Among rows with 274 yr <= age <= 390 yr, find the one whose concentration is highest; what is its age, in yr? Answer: 352.0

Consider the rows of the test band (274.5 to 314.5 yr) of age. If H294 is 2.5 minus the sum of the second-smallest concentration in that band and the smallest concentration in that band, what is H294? -1.40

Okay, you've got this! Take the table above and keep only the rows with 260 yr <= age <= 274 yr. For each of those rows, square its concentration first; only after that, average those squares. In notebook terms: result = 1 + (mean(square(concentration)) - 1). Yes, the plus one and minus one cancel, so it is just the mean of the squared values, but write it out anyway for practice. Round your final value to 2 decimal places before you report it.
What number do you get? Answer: 4.61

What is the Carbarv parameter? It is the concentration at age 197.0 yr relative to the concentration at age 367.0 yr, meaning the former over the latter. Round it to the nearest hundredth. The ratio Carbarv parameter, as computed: 0.98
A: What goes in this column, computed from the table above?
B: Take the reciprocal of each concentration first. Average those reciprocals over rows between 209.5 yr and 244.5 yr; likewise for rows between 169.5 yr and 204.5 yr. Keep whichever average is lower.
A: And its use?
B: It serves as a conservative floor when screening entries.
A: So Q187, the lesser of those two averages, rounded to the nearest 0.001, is 0.473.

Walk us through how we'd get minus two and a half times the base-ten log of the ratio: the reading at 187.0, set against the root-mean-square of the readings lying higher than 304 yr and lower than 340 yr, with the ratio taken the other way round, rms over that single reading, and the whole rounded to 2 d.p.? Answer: 0.12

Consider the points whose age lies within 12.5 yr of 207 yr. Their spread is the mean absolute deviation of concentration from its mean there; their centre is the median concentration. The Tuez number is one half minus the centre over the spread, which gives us -11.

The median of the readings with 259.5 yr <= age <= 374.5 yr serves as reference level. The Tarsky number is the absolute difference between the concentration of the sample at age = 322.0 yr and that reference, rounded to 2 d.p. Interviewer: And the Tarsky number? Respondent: 0.09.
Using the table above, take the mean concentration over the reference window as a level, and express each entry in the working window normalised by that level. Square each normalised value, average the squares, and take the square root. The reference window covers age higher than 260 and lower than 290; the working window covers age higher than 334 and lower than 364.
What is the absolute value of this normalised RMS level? 1.04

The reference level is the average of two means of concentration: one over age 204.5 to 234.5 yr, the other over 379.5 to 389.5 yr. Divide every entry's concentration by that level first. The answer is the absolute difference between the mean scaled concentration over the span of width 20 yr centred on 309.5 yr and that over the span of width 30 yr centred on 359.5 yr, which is 0.016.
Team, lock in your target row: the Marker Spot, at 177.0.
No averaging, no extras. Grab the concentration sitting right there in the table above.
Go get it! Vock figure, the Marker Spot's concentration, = 2.069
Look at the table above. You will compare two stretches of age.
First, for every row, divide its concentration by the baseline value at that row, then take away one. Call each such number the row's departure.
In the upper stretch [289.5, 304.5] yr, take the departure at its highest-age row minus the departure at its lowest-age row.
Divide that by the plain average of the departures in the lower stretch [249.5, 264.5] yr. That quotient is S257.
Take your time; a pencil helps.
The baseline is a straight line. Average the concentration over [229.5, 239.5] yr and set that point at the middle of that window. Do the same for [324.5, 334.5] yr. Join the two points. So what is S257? 0.20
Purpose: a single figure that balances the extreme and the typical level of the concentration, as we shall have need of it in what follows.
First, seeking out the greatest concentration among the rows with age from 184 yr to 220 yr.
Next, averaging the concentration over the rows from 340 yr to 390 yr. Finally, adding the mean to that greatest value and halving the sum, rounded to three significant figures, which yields 2.26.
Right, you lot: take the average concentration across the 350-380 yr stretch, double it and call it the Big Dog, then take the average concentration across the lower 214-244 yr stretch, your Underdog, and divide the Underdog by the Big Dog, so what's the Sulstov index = 0.332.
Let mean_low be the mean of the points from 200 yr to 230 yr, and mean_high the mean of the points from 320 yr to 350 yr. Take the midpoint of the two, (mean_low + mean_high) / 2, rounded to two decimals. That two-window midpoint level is 1.81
